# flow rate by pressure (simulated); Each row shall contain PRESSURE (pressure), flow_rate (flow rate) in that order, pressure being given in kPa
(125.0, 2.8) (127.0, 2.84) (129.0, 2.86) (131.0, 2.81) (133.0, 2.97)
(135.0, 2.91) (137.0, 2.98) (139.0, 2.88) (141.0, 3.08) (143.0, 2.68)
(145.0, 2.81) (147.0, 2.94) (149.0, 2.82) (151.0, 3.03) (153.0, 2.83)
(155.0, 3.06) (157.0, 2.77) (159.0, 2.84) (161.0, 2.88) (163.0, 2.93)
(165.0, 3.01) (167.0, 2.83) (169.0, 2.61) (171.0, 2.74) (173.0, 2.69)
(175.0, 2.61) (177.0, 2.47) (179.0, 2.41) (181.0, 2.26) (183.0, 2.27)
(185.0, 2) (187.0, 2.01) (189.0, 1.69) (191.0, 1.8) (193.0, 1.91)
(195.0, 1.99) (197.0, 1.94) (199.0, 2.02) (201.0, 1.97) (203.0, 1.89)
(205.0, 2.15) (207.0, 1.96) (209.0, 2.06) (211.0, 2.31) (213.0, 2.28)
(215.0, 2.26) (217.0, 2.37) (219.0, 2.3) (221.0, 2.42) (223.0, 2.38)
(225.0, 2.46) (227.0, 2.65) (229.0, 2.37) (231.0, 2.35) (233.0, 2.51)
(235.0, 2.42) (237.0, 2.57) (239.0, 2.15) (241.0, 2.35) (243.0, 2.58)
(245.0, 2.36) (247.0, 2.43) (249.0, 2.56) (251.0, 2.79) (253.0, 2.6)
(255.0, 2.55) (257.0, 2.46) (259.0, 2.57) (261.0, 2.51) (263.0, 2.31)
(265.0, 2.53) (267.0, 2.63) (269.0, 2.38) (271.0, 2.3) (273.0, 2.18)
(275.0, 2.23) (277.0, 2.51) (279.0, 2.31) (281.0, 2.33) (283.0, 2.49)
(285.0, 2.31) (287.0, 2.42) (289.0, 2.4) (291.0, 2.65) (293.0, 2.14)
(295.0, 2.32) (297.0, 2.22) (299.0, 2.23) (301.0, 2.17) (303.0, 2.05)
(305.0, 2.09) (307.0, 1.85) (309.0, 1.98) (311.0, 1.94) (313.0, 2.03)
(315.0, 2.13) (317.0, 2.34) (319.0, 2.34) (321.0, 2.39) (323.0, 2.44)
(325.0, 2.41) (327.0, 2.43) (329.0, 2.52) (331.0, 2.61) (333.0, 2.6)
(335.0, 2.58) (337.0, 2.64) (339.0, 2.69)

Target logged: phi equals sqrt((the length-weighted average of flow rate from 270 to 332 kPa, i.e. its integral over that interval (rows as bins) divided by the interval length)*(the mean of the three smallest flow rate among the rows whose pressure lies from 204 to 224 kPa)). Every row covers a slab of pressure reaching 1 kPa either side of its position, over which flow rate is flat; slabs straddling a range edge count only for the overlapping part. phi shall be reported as 2.17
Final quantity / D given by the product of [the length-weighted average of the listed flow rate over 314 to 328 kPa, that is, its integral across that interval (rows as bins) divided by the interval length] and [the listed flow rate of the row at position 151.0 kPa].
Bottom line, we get 7.1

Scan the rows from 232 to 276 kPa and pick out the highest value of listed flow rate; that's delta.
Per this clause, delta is 2.79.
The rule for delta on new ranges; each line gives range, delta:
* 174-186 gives 2.61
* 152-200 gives 3.06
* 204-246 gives 2.65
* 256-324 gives 2.65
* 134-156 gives 3.08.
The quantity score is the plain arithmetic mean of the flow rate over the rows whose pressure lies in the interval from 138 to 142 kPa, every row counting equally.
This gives 2.98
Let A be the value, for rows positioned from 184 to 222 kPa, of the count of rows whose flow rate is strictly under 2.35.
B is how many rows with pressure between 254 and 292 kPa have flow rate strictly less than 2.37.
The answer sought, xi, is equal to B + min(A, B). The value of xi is 14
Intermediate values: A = 17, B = 7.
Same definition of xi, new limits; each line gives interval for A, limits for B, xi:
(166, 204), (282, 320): 27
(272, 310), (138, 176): 0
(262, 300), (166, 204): 23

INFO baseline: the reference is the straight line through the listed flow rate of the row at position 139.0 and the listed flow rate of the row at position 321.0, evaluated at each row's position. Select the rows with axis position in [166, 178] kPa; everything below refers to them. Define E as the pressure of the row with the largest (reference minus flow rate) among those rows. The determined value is 177.0 kPa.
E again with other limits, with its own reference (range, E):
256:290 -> 273.0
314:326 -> 315.0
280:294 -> 293.0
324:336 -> 325.0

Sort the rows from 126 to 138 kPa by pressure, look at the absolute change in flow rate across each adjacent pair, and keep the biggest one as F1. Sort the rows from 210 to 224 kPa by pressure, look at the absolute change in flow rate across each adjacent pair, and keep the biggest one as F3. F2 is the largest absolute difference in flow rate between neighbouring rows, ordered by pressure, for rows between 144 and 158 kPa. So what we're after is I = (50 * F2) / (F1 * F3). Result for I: 755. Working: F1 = 0.16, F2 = 0.29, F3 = 0.12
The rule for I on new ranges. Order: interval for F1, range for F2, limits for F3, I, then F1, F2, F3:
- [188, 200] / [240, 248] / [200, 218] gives 402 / 0.11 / 0.23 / 0.26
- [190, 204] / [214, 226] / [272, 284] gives 195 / 0.11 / 0.12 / 0.28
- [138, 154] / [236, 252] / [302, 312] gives 219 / 0.40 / 0.42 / 0.24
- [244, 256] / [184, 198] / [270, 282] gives 248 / 0.23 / 0.32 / 0.28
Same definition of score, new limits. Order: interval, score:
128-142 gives 2.93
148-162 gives 2.89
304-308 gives 1.97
